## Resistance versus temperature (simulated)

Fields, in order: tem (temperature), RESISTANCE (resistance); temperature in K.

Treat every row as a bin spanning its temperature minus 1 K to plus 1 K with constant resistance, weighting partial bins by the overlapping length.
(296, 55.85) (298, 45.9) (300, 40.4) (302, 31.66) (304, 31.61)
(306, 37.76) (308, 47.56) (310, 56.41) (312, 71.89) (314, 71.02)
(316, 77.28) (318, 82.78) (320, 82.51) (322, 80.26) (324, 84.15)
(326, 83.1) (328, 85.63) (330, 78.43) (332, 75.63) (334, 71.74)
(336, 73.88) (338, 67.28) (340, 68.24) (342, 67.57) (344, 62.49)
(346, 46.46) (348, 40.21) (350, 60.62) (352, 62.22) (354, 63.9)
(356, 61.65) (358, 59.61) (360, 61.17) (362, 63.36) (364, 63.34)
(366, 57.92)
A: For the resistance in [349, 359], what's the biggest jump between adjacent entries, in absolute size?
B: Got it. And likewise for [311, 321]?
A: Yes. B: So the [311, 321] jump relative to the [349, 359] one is 2.8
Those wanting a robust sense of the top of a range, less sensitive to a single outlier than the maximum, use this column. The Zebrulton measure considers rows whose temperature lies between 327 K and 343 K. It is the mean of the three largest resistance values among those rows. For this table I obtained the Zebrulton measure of 80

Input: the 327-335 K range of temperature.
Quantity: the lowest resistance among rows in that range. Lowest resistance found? 71.74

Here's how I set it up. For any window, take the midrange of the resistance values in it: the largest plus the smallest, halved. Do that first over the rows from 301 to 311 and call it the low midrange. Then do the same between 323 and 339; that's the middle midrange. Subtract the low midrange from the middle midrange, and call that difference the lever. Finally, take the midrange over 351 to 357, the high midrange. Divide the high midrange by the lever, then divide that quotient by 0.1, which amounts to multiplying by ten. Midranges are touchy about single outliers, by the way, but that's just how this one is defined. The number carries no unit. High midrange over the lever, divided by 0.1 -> 19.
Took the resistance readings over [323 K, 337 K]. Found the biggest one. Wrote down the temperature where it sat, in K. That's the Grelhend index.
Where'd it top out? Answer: 328 K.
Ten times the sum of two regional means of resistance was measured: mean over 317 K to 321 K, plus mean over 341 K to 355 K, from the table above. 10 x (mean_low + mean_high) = 1403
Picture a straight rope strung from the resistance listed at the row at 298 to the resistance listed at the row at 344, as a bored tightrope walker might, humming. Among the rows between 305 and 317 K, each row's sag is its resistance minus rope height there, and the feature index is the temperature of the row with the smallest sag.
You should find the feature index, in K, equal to 306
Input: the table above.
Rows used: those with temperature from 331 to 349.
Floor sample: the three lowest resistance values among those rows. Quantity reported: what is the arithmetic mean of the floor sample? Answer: 50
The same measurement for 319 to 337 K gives 74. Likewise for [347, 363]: 53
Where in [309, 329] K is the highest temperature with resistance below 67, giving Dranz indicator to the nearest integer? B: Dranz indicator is 310 K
